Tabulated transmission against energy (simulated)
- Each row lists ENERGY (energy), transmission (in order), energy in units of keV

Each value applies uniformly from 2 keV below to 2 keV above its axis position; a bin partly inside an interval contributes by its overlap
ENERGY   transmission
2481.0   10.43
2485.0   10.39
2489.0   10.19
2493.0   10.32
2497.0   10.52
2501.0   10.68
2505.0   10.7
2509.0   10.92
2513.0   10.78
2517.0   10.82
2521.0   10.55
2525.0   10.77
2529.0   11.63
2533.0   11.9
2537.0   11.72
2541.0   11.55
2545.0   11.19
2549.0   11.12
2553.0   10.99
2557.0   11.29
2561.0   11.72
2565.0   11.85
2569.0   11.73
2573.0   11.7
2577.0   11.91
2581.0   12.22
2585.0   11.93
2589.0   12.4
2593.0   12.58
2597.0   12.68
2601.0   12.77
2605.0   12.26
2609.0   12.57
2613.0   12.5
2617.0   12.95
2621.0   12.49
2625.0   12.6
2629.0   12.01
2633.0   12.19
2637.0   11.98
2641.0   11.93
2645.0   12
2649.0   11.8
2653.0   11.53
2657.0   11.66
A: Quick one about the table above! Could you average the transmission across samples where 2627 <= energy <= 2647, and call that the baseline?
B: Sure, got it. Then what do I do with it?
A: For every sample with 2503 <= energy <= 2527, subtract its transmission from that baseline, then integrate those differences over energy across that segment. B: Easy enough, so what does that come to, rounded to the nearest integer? 30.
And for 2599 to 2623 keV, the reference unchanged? -14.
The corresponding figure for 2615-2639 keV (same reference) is -8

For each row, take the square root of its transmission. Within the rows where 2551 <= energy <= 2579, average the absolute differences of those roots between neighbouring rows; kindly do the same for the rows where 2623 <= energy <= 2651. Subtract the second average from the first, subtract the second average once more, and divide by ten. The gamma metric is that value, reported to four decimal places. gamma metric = -0.0032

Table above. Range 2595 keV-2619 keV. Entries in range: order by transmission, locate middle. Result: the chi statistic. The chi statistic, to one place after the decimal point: 12.6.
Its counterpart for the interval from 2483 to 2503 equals 10.4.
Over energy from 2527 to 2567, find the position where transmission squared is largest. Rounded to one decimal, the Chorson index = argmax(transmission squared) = 2533.0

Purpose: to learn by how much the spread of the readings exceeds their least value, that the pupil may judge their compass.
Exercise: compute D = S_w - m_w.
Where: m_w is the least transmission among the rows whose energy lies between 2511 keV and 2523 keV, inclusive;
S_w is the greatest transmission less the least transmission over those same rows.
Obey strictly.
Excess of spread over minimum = -10.3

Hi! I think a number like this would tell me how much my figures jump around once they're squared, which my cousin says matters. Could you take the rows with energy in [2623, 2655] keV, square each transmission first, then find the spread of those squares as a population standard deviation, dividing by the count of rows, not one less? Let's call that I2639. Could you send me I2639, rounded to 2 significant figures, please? 7.0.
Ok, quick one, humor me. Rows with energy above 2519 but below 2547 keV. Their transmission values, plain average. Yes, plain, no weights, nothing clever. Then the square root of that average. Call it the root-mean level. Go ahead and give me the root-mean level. 3.37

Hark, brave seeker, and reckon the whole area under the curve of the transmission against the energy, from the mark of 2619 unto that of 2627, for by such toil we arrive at 100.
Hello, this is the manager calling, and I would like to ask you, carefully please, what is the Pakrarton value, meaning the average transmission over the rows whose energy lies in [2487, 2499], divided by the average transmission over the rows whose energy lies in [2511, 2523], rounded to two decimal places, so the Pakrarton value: 0.97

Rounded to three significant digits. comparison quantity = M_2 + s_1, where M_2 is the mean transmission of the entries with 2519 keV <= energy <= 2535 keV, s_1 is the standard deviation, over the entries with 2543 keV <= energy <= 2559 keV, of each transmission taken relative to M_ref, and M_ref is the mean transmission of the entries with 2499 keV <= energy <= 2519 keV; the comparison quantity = 11.3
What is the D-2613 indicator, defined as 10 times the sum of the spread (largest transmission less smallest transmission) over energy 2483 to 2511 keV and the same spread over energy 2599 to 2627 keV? 14.2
